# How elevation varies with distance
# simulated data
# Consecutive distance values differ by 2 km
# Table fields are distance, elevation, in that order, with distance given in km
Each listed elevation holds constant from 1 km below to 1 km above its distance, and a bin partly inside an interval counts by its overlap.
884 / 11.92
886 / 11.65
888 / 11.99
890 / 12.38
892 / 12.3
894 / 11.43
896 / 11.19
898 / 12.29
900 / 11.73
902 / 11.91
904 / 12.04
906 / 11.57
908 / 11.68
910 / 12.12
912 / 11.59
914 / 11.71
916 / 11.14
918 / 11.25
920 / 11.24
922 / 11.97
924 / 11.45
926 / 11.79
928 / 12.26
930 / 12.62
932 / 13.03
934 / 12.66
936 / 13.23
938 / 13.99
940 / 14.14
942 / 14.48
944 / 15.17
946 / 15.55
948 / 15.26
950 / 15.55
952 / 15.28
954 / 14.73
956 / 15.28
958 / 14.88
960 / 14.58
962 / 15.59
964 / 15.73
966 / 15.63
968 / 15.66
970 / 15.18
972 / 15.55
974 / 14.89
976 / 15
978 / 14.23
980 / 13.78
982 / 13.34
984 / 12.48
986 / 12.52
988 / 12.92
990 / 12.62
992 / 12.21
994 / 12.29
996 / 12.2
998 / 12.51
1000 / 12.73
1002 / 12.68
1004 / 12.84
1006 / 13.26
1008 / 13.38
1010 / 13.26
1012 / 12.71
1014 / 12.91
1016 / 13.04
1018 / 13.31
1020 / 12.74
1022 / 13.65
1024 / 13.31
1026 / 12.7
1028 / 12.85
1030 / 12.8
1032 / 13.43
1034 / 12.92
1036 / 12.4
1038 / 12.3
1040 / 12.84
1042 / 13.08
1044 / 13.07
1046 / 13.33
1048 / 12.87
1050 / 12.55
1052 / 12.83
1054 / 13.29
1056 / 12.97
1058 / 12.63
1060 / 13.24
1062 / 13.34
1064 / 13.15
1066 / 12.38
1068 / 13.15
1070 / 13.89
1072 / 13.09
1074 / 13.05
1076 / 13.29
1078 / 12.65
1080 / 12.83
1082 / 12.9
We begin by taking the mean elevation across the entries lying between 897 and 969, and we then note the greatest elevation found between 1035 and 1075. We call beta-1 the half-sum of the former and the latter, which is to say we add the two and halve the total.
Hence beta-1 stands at 13.6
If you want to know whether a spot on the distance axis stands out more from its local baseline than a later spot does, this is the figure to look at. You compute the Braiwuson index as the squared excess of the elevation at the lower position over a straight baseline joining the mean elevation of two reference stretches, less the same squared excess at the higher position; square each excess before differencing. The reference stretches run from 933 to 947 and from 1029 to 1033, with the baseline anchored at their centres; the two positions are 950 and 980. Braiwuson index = 2.2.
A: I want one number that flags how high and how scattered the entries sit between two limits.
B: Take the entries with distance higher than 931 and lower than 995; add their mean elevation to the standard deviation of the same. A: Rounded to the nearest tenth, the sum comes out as 15.5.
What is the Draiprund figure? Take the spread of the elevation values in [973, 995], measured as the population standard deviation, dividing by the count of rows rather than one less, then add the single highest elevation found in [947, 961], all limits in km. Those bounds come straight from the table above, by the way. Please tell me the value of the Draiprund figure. 16.5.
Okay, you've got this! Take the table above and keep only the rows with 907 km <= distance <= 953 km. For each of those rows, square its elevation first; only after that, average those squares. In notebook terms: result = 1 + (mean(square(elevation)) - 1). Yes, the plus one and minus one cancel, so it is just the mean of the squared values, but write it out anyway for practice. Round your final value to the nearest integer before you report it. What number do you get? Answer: 172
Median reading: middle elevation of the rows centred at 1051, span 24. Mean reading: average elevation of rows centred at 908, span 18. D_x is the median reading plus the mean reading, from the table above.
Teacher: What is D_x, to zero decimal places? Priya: 25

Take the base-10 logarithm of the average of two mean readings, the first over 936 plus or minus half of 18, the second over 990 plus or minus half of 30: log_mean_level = 1.12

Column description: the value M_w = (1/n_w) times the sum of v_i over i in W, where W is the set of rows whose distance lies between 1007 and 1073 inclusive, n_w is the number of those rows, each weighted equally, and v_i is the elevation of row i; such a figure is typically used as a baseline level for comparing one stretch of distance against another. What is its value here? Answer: 13.0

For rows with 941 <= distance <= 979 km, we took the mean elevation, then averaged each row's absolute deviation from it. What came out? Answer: 0.36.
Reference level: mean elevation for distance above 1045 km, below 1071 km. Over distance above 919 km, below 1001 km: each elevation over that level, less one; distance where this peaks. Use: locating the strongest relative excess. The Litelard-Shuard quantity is 964 km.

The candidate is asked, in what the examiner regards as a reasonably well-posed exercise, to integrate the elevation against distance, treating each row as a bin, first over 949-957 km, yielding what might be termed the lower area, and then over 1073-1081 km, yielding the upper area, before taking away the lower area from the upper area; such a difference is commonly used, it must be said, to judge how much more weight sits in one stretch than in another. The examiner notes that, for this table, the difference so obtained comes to -18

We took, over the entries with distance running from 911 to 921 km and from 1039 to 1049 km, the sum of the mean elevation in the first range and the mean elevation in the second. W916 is 24.4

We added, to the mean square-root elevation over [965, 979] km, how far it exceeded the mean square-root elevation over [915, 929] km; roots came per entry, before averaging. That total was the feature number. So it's 4.4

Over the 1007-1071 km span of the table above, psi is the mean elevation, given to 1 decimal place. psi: 13.0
